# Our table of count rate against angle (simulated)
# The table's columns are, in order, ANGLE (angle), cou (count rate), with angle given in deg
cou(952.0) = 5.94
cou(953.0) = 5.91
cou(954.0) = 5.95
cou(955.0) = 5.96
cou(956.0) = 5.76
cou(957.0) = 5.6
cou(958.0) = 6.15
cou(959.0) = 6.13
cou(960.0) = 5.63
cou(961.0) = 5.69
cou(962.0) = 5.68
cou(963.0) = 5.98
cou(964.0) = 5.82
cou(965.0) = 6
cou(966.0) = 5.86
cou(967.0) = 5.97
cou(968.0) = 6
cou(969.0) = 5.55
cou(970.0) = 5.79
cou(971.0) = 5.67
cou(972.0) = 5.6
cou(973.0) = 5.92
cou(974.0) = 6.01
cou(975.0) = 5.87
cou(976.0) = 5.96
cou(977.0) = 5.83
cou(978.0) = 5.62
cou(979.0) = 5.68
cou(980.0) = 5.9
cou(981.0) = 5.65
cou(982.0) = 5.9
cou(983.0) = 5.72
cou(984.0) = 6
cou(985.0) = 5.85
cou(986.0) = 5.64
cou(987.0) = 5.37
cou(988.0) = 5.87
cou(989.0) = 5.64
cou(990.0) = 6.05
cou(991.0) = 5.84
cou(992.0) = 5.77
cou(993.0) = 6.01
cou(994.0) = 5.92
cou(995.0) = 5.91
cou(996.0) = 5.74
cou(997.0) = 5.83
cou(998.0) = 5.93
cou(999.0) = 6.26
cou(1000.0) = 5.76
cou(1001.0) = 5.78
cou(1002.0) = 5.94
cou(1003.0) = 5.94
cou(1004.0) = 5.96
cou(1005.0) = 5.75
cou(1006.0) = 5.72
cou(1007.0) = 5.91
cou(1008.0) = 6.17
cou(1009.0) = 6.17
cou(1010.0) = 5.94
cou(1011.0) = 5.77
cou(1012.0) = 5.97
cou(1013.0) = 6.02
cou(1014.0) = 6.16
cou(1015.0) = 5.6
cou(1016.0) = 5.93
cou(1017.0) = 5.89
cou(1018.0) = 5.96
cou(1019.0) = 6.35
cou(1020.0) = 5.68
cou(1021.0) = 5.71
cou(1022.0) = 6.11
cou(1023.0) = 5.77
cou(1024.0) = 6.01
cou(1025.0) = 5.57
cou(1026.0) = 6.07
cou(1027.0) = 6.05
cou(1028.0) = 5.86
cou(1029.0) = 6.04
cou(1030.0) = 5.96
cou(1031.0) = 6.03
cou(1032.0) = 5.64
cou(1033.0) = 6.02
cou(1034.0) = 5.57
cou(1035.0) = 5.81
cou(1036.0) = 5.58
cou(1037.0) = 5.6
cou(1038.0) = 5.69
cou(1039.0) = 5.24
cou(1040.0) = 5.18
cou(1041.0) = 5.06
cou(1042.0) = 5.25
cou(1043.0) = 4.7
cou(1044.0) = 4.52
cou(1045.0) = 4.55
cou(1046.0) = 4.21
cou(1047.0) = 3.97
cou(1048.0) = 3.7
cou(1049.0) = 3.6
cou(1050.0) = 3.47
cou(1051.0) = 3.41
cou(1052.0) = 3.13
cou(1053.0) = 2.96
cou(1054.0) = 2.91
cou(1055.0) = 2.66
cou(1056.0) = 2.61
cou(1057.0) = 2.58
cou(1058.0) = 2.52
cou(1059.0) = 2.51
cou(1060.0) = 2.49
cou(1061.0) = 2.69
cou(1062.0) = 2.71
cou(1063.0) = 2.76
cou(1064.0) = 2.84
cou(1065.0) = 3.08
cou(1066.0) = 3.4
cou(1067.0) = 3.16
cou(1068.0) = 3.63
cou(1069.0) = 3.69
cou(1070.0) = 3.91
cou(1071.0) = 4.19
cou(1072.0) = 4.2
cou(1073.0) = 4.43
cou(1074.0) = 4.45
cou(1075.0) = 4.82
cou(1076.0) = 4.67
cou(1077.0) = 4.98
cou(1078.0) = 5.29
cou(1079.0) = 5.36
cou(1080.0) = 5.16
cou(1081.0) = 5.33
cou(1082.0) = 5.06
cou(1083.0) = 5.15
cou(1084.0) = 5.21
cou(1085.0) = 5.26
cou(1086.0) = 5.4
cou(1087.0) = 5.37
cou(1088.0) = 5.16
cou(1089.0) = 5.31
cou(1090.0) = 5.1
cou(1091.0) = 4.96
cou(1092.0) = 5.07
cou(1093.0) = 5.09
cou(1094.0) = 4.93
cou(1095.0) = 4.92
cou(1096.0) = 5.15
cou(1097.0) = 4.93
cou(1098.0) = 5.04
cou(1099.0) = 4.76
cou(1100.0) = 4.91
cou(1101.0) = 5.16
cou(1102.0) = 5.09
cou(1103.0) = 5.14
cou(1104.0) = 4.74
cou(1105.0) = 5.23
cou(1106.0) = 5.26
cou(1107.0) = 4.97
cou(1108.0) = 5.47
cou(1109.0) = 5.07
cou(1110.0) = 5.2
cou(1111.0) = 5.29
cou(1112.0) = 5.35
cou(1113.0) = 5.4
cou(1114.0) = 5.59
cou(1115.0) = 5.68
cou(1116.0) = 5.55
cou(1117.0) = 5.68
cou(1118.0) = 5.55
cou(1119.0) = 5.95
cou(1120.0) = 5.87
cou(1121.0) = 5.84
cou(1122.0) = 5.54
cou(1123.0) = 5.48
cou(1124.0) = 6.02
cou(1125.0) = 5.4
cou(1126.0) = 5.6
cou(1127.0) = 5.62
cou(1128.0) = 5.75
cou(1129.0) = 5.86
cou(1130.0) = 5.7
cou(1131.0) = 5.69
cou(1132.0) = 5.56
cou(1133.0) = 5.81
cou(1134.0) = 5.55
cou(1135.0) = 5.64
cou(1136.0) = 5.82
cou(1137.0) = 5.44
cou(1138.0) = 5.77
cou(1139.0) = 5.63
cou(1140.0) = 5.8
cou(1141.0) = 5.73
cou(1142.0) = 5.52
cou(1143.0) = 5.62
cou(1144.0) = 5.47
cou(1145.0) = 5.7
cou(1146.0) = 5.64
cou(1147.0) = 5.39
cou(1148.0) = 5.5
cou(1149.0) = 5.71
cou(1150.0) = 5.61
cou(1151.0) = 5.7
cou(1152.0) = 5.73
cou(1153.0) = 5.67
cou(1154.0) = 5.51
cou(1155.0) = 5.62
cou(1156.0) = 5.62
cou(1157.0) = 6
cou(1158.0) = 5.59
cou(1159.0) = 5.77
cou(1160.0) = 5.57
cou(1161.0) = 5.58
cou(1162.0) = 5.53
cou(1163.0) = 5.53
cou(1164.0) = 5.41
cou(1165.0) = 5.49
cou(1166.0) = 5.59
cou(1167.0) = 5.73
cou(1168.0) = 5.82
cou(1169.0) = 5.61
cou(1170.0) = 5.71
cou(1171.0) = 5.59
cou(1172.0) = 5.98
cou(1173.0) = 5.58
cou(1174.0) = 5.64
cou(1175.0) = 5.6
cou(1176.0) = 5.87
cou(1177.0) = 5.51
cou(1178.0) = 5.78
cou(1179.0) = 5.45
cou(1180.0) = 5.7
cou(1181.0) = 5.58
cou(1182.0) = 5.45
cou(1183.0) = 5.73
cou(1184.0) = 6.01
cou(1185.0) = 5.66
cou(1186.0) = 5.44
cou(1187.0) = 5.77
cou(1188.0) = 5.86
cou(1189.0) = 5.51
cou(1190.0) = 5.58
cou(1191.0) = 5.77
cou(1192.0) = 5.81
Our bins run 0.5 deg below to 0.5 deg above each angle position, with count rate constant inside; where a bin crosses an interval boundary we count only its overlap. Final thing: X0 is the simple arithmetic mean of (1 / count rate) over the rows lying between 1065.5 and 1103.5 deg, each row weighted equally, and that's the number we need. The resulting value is 0.212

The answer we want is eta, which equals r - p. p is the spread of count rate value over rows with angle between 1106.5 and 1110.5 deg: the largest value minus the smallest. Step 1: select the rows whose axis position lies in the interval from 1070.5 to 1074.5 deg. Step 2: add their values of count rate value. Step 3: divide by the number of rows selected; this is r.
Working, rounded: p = 0.50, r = 4.32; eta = 3.8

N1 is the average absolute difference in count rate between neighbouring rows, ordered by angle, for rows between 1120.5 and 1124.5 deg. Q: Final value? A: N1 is 0.300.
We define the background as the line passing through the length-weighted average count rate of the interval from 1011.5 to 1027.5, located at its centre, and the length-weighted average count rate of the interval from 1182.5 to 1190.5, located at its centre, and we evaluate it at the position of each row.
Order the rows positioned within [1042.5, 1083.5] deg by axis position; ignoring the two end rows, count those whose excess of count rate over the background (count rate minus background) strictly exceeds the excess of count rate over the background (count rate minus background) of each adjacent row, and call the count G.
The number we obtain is 5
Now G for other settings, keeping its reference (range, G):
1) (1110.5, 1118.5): 2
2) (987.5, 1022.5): 8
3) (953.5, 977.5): 9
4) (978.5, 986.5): 3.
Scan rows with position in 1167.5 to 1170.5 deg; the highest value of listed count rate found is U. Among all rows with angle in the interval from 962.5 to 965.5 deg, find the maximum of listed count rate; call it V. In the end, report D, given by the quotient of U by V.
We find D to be 0.97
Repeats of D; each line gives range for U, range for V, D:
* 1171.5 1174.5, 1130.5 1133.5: 1.03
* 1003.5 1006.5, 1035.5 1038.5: 1.05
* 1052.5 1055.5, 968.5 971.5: 0.51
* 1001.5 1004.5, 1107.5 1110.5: 1.09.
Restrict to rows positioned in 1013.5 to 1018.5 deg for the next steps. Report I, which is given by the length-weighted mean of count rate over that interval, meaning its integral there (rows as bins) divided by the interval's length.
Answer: 5.91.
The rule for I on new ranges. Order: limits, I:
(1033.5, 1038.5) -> 5.65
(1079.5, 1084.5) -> 5.18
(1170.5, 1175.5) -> 5.68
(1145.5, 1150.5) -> 5.57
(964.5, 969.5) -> 5.88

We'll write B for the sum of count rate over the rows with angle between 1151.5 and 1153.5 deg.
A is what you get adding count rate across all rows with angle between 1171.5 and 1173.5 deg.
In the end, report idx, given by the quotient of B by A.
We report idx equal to 0.99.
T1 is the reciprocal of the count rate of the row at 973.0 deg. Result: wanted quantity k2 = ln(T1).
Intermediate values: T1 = 0.169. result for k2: -1.78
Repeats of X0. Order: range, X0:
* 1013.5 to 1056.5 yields 0.211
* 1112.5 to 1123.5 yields 0.177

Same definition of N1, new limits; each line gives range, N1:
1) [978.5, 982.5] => 0.240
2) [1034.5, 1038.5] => 0.113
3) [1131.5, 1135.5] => 0.200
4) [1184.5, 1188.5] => 0.213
